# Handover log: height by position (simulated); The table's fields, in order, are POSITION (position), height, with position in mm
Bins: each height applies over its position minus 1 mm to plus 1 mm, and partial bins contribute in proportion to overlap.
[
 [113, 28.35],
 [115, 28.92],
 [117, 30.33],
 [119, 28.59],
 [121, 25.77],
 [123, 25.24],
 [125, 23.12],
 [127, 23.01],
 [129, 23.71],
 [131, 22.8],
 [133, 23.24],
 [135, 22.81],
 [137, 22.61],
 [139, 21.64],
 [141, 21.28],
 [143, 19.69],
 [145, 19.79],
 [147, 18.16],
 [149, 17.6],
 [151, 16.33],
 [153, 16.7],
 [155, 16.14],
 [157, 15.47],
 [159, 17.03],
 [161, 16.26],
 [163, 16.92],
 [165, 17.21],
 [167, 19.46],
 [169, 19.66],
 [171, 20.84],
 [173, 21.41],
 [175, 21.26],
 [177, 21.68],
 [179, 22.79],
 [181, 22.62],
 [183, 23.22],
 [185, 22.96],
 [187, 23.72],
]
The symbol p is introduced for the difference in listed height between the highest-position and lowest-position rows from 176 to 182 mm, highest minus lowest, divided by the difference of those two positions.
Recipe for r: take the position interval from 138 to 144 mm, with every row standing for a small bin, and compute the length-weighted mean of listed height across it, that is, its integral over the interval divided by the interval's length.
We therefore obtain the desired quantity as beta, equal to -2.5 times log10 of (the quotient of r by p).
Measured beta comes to -4.9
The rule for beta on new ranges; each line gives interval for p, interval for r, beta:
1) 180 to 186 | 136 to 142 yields -6.0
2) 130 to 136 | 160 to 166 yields -9.6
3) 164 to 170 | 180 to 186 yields -3.9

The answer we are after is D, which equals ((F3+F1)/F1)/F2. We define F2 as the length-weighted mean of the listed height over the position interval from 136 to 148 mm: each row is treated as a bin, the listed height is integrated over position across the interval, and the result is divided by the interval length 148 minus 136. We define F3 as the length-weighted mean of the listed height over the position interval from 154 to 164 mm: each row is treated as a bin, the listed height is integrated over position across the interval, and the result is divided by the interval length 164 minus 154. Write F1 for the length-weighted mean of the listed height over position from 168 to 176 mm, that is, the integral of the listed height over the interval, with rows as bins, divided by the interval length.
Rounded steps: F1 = 20.8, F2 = 20.5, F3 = 16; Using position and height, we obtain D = 0.087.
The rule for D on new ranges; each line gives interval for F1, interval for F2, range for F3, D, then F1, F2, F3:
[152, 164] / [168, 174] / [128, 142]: 0.115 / 16.4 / 20.6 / 23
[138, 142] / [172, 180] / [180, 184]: 0.095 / 21.5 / 21.8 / 23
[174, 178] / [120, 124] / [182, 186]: 0.081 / 21.5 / 25.5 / 23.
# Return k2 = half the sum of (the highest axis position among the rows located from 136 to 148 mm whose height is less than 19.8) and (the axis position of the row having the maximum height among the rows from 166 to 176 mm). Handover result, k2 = 160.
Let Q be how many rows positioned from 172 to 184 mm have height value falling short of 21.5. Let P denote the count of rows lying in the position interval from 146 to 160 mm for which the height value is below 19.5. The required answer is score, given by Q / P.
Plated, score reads 0.3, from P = 7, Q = 2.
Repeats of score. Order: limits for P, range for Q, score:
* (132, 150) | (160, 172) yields 3.0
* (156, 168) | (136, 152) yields 1.0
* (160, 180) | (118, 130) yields 0.0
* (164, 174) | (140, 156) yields 4.0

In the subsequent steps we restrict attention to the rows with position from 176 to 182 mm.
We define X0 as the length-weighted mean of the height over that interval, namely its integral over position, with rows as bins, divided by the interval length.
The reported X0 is 22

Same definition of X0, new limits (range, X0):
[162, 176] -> 20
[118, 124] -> 27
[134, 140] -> 22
